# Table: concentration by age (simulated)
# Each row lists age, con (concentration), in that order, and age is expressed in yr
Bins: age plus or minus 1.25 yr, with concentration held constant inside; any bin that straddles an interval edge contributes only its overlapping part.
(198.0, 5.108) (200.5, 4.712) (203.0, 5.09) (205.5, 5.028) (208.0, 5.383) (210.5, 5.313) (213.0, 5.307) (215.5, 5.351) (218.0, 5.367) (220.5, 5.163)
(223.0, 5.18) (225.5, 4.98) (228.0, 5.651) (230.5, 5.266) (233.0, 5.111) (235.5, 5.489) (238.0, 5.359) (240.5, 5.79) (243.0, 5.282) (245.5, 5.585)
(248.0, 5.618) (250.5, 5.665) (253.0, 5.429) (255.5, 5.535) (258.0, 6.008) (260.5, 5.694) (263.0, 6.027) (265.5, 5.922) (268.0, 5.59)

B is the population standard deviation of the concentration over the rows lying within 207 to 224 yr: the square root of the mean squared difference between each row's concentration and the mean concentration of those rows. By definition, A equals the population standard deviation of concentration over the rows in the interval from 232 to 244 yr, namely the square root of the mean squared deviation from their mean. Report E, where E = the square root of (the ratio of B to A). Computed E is 0.60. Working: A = 0.23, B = 0.08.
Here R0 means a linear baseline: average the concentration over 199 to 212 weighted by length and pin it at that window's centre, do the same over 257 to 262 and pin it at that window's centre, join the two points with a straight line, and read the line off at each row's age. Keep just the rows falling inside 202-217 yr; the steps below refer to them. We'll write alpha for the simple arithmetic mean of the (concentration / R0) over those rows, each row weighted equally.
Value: 1.016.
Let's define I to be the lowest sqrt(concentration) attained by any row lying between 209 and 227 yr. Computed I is 2.23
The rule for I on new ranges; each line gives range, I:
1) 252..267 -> 2.33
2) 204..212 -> 2.24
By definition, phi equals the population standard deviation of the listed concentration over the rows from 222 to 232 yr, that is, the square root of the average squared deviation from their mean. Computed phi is 0.24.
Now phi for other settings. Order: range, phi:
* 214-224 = 0.09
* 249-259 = 0.22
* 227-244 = 0.22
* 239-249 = 0.18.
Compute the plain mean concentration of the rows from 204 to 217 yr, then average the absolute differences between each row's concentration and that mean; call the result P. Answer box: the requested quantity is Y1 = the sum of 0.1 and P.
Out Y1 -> 0.20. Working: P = 0.099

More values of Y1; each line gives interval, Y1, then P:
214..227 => 0.22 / 0.121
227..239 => 0.26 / 0.156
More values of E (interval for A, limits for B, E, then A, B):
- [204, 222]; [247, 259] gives 1.27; 0.12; 0.20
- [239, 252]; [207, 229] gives 1.02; 0.17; 0.17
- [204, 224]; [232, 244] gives 1.39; 0.12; 0.23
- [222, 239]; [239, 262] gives 0.96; 0.21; 0.20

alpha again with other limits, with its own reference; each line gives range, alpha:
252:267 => 0.986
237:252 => 0.984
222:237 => 0.971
